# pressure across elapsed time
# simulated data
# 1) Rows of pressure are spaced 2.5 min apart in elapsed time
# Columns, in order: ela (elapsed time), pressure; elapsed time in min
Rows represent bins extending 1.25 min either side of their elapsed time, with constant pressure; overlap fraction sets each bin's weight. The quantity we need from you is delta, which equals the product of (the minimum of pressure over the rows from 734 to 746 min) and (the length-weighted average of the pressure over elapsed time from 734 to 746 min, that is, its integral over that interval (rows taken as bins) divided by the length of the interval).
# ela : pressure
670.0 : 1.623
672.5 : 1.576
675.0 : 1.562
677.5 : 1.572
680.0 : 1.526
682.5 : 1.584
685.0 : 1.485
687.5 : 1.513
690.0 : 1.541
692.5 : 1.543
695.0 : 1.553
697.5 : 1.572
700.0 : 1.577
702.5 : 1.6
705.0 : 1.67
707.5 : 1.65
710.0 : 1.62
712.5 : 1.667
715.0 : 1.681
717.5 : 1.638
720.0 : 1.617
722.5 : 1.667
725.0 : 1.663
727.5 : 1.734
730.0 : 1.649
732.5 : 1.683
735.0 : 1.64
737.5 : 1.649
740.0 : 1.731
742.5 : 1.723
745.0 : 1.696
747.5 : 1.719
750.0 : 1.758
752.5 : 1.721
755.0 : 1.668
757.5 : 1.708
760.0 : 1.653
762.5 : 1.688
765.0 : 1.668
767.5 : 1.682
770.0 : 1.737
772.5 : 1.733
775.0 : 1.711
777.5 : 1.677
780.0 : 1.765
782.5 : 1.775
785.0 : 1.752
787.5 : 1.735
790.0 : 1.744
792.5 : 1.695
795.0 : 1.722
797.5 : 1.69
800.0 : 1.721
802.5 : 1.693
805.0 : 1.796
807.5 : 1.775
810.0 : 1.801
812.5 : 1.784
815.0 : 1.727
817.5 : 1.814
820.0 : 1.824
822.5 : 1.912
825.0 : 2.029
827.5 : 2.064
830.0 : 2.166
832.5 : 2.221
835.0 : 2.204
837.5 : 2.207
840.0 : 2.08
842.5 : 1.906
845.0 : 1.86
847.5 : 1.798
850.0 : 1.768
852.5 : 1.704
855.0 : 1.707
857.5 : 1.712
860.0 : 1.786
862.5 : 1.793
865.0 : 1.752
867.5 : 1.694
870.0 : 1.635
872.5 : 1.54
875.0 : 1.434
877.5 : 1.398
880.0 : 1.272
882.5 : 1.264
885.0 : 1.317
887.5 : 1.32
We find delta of 2.77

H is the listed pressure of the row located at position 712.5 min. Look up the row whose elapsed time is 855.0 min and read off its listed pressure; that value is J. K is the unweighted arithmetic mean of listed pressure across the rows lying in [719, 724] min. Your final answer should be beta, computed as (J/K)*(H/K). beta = 1.06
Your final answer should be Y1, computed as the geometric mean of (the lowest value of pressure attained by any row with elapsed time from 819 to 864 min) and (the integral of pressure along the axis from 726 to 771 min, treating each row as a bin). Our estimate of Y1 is 11.4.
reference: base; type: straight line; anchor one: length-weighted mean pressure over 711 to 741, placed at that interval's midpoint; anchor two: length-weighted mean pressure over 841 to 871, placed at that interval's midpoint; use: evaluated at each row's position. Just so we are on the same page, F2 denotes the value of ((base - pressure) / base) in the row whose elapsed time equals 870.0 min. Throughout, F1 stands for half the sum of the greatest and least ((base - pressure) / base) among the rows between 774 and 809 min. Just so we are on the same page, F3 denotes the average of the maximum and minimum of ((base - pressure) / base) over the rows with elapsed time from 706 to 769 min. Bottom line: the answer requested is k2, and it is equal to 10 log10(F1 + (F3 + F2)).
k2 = -12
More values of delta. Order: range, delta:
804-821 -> 3.09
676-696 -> 2.29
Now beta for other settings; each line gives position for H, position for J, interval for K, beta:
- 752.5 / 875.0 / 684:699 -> 1.05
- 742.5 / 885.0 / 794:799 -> 0.78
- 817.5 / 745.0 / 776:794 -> 1.02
